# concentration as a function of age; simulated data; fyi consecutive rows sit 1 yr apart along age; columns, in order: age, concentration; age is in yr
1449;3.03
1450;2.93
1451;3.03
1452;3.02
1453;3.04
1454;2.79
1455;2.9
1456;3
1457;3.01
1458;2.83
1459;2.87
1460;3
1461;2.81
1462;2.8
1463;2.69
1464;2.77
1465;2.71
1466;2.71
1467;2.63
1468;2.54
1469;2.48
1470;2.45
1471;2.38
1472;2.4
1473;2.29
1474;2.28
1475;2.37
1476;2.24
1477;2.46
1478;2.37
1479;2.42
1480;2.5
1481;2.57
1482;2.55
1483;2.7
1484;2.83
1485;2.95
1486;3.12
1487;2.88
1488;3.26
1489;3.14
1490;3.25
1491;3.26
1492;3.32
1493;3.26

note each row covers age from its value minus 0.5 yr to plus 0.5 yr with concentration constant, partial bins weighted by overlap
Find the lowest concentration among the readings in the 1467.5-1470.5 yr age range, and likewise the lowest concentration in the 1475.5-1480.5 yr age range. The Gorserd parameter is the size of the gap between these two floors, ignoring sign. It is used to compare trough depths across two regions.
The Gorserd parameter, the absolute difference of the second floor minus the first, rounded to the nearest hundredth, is 0.21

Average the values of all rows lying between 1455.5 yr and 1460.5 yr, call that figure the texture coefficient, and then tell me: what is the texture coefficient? 2.9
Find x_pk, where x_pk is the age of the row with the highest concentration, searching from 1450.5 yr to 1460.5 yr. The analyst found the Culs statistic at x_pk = 1453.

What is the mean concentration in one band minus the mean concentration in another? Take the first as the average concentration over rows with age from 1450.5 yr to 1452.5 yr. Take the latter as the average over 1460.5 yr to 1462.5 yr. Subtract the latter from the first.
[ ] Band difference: 0.22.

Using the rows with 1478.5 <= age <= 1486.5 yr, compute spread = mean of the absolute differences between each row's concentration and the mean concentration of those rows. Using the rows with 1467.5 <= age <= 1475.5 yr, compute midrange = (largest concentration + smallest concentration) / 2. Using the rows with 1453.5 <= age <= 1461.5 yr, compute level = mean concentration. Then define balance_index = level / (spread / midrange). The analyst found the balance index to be 36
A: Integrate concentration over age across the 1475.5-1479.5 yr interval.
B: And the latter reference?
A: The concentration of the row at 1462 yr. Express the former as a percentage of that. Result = 339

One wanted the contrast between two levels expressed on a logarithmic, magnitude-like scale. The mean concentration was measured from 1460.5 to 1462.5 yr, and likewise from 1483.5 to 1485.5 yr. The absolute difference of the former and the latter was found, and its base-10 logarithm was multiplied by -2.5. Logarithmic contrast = 2.7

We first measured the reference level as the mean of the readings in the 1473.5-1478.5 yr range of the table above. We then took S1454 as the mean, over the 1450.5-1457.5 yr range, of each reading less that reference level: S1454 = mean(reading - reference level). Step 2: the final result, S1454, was 0.6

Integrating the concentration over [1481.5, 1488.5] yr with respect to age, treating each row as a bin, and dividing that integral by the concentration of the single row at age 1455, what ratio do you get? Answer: 7.0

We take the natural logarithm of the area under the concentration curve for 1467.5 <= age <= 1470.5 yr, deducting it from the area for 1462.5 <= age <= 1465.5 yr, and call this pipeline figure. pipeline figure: 6.2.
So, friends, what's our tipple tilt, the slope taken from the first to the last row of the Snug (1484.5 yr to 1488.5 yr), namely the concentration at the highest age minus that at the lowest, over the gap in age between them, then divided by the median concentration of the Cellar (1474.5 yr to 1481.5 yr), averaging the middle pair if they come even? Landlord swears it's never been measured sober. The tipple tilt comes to 0.043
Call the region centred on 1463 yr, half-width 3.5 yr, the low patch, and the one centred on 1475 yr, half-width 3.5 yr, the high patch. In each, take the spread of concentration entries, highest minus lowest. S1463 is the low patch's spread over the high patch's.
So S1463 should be 1.41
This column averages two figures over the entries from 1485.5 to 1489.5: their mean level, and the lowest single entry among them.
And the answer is 2.99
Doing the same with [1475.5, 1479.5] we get 2.31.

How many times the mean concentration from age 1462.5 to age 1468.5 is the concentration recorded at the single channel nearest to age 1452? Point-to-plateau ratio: 1.13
